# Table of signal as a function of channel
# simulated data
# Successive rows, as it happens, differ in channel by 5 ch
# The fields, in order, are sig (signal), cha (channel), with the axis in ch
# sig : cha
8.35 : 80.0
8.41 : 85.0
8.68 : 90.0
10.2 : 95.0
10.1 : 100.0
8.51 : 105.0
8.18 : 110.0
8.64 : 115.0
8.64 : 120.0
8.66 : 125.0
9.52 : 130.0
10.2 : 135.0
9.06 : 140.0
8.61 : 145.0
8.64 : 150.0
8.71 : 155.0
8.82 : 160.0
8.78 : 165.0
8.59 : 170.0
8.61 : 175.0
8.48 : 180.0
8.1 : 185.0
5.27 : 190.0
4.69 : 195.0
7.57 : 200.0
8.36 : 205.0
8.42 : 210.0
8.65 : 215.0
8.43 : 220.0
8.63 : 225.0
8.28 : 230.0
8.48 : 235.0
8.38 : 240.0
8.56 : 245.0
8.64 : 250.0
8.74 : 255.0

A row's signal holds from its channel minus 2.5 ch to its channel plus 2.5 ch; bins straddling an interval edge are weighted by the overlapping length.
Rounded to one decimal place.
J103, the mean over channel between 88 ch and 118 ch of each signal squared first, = 82.6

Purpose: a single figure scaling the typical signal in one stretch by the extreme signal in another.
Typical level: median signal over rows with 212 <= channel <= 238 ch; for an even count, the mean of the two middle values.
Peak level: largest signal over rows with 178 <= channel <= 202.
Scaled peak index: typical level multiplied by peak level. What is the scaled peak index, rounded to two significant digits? 72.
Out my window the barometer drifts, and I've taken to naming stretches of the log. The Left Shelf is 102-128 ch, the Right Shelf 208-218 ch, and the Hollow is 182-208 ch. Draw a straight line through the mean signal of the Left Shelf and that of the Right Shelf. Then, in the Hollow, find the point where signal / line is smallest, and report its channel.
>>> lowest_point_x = 195.0 ch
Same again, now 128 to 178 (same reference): 170.0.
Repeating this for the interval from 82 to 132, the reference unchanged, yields 110.0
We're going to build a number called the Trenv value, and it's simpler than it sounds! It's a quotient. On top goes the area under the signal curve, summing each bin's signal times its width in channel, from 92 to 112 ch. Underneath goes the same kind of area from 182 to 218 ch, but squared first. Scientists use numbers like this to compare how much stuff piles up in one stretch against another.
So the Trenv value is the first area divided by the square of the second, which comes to 0.003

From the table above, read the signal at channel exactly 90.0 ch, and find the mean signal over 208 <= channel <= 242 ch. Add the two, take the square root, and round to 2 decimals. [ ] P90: 4.14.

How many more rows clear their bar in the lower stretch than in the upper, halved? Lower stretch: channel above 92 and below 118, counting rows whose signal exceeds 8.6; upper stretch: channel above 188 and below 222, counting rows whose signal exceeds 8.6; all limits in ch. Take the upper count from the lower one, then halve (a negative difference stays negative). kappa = 1.0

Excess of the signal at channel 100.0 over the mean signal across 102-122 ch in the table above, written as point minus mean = 1.6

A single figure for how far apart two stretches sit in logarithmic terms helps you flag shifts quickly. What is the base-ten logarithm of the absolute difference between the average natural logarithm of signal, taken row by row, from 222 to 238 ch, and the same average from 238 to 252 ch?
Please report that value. -2.1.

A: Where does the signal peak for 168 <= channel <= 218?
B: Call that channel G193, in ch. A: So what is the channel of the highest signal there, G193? 215.0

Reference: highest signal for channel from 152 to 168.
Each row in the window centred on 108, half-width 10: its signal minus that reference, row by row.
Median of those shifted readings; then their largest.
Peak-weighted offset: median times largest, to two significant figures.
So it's -0.31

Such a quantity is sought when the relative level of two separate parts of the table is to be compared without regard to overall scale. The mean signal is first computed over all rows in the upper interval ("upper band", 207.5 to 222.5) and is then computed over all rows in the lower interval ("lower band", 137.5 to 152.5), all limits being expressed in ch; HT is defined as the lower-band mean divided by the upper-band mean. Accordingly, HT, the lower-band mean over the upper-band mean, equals 1.03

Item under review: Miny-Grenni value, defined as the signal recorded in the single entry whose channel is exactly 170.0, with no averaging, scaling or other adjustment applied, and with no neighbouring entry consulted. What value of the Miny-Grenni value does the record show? 8.59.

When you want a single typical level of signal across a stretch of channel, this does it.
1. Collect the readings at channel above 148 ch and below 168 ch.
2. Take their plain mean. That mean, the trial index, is 8.7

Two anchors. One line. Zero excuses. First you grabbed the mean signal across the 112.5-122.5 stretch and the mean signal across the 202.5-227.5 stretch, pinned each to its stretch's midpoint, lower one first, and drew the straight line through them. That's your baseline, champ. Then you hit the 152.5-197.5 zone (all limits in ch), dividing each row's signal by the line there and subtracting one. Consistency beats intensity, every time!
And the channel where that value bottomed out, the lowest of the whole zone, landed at 195.0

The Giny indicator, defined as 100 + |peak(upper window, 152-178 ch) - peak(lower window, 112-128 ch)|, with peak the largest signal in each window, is 100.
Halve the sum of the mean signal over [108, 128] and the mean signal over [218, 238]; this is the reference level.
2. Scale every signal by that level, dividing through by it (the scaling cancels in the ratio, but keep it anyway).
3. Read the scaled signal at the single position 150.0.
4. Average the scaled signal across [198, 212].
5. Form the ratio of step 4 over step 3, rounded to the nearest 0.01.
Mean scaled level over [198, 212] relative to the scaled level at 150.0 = 0.94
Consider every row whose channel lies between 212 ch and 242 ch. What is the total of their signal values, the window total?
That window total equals 51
